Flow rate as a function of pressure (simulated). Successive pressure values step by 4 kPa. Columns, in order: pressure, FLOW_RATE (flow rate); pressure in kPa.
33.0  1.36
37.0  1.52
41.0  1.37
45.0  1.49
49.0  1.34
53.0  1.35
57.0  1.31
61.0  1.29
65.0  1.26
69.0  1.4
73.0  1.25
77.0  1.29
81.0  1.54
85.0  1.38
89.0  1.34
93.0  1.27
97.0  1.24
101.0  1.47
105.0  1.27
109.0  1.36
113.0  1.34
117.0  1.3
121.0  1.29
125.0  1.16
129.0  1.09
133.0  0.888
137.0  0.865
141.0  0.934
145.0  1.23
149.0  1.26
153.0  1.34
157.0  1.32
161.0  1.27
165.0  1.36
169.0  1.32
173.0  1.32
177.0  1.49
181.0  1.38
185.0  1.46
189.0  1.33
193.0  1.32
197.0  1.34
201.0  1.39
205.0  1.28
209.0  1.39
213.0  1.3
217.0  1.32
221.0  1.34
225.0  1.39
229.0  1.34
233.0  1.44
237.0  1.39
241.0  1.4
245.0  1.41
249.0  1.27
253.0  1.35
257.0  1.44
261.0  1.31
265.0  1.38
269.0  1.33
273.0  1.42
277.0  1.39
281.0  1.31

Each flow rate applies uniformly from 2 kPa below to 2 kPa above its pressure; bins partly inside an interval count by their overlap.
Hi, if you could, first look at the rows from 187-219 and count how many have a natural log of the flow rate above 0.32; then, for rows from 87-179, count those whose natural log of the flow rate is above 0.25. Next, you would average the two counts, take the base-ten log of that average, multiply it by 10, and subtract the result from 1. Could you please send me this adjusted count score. -7.5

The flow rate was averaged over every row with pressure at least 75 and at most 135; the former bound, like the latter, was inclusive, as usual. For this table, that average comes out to 1.28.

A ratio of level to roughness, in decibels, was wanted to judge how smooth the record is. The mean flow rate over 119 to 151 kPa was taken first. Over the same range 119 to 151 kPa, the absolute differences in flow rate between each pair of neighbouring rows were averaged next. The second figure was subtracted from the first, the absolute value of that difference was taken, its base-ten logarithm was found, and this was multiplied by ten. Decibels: -0.12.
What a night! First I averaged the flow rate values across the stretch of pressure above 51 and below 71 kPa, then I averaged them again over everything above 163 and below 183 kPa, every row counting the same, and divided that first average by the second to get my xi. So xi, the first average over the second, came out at 0.96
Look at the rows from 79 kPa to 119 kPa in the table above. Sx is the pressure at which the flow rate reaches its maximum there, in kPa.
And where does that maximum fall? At 81.0 kPa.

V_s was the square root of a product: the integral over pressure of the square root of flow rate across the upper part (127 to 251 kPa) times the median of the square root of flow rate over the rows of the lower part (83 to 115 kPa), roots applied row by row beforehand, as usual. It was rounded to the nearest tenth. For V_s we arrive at 12.8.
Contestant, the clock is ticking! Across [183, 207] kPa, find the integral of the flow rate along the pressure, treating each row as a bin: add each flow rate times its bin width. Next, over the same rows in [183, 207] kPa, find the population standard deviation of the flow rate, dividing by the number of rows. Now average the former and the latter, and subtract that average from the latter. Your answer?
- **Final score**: -16.2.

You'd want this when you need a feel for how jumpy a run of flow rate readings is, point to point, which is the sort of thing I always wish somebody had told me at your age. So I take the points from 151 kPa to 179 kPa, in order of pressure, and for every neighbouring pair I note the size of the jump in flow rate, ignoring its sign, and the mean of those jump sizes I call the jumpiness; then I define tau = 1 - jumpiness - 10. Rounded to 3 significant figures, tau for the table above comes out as -9.06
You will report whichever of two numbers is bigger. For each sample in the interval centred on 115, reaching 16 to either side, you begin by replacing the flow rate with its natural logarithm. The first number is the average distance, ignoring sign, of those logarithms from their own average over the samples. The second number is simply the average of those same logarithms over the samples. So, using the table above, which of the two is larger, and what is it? 0.247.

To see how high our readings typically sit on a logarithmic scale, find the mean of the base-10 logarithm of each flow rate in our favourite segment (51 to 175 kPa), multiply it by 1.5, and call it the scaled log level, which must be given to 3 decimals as 0.150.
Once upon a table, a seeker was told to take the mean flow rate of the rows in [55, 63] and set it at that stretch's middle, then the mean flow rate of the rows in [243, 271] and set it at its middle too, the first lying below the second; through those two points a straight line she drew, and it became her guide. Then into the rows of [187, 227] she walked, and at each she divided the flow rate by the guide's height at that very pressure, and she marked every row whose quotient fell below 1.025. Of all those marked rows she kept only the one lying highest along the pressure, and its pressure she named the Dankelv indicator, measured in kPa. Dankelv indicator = 221.0 kPa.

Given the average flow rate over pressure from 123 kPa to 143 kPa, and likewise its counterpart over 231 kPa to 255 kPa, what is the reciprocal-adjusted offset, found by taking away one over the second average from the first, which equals 0.26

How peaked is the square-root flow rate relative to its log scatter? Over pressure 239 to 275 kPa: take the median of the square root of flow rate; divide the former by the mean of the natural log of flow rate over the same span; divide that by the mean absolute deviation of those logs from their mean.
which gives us 109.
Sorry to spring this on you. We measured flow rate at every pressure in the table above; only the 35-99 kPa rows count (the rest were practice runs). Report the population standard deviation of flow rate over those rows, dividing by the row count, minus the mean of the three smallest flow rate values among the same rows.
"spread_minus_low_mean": -1.16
